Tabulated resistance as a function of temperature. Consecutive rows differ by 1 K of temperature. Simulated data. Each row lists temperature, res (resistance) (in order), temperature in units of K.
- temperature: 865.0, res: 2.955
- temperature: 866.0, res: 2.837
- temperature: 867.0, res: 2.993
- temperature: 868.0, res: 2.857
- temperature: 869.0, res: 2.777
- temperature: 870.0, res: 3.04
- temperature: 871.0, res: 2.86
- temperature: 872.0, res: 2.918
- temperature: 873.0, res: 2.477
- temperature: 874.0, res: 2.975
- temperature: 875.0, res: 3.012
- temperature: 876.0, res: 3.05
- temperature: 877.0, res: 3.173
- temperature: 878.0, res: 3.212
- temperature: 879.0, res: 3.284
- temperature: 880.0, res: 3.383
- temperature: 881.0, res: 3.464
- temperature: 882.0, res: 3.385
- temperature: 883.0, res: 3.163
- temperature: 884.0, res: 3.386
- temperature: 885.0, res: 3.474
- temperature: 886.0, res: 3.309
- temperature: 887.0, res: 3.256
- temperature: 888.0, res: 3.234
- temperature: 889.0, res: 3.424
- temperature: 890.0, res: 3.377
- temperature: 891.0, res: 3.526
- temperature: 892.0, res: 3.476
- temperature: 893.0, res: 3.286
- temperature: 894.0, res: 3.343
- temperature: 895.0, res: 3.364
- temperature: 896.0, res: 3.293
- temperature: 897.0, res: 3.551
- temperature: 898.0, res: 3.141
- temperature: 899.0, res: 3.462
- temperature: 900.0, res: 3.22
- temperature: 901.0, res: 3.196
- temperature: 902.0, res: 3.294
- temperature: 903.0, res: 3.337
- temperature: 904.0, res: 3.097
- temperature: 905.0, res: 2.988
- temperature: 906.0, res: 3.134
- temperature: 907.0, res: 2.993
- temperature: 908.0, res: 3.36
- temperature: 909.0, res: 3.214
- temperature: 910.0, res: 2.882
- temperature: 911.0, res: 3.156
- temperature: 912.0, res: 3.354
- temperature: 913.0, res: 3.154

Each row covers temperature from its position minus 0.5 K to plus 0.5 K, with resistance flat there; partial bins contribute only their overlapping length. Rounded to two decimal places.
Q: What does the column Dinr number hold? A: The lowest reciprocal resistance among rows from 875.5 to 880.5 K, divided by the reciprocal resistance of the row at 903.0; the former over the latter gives 0.99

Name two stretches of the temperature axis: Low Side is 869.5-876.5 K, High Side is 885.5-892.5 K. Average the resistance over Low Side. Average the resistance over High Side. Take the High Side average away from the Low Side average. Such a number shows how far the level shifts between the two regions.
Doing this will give -0.5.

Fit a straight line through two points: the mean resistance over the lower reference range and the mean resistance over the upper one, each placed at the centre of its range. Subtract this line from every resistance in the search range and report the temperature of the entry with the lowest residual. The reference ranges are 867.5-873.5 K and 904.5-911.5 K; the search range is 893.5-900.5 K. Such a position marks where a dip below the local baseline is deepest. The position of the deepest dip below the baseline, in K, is 898.0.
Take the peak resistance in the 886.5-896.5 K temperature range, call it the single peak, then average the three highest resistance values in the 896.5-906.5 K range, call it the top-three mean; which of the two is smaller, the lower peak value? 3.45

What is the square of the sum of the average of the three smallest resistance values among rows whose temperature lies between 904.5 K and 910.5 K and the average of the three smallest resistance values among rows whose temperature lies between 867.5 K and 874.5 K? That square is 32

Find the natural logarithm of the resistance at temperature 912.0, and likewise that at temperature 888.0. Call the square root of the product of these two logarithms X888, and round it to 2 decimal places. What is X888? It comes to 1.19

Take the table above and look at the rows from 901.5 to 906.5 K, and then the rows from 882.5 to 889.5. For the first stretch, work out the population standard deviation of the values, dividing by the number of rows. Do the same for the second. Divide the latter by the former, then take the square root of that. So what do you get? 0.90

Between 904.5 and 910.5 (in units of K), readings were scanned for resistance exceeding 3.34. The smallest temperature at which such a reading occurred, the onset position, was 908.0 K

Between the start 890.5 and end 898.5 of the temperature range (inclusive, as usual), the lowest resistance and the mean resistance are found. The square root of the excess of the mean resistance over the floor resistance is 0.48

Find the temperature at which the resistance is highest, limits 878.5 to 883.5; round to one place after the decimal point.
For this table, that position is 881.0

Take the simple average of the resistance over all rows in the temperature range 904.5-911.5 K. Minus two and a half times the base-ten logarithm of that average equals -1.23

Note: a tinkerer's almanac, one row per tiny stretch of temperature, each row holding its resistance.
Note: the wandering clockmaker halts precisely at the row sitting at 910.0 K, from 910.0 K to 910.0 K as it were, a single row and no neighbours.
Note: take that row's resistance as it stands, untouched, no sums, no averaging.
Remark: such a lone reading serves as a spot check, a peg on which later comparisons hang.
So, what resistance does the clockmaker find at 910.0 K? 2.882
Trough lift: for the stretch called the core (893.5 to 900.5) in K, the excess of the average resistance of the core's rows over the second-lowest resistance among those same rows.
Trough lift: 0.12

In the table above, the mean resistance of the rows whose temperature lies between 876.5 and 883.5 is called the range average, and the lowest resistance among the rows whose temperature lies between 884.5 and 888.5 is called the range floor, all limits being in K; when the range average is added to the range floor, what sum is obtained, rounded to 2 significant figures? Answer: 6.5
